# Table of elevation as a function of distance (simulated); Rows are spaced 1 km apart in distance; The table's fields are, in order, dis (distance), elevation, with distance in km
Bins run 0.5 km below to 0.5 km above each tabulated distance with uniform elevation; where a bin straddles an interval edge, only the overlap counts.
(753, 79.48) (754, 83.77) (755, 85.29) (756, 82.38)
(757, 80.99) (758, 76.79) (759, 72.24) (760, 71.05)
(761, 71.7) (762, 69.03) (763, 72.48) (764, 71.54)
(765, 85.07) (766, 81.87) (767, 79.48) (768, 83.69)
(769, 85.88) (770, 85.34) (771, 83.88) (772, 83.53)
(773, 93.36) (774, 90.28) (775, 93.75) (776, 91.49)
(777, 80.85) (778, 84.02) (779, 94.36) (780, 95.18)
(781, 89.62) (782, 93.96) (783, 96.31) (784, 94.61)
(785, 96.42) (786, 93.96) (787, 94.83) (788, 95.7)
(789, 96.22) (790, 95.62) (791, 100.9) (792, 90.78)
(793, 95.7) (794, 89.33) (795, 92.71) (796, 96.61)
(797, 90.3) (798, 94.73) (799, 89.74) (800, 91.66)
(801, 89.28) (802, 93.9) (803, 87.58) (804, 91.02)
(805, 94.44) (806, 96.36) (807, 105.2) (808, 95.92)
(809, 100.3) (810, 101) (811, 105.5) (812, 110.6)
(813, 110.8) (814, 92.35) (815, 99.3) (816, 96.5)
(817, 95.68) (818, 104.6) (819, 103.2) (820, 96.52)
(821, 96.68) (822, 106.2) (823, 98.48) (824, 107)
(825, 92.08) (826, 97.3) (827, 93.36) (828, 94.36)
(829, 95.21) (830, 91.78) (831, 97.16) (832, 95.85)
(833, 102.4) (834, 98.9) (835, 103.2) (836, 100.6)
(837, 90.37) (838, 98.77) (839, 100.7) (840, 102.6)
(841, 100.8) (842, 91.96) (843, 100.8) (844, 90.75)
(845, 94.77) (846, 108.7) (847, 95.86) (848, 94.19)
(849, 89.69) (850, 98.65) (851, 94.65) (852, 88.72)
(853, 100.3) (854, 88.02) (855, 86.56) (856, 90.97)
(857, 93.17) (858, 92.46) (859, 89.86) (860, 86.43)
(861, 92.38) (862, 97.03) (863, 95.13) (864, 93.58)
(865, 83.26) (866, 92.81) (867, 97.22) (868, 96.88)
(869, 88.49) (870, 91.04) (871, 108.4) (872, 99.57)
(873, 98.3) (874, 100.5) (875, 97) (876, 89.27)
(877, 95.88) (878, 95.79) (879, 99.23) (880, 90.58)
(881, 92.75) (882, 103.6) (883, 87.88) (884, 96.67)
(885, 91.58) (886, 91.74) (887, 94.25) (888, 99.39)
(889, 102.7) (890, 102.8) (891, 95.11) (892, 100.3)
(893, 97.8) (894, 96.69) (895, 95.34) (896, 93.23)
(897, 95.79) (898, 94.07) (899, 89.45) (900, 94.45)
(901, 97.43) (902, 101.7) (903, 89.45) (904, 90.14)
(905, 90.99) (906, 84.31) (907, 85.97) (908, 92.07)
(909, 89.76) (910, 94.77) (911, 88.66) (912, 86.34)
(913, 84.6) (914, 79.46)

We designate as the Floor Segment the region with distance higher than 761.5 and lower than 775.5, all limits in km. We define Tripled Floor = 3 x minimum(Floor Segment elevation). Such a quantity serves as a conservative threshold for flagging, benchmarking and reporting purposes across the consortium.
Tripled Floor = 207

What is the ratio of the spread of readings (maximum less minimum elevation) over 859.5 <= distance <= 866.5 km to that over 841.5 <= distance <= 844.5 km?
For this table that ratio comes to 1.4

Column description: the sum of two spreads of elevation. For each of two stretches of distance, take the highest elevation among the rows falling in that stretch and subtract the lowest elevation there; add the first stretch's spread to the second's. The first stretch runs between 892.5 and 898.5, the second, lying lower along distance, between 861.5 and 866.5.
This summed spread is 18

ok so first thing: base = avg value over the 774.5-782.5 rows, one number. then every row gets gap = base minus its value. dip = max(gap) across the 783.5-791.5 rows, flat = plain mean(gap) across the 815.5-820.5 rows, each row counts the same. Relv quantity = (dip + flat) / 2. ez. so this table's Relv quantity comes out -6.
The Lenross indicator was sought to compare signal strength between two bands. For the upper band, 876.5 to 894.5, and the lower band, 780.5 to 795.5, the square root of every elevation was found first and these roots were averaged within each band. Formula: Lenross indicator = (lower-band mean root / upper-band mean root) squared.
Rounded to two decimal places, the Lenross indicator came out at 0.98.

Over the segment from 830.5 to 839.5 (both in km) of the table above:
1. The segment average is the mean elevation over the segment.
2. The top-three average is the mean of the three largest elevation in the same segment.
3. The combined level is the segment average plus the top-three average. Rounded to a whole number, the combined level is 201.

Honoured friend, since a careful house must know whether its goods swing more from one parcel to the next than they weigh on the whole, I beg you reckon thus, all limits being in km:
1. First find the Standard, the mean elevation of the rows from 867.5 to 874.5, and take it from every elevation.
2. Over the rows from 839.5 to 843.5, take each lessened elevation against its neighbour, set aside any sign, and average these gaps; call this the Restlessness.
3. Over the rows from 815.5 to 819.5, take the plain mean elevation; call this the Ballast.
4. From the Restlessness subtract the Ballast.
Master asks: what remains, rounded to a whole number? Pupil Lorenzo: -94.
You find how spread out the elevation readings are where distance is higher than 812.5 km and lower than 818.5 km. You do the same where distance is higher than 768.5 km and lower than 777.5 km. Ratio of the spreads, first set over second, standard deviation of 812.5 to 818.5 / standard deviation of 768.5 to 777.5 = 1.4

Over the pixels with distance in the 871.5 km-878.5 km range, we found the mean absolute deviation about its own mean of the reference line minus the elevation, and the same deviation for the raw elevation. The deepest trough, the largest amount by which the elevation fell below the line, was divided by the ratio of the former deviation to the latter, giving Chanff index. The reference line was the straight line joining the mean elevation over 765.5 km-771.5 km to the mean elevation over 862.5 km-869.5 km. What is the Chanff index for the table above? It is 4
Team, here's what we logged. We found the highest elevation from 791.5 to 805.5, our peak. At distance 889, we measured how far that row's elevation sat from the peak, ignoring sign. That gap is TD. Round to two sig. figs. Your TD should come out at 6.1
